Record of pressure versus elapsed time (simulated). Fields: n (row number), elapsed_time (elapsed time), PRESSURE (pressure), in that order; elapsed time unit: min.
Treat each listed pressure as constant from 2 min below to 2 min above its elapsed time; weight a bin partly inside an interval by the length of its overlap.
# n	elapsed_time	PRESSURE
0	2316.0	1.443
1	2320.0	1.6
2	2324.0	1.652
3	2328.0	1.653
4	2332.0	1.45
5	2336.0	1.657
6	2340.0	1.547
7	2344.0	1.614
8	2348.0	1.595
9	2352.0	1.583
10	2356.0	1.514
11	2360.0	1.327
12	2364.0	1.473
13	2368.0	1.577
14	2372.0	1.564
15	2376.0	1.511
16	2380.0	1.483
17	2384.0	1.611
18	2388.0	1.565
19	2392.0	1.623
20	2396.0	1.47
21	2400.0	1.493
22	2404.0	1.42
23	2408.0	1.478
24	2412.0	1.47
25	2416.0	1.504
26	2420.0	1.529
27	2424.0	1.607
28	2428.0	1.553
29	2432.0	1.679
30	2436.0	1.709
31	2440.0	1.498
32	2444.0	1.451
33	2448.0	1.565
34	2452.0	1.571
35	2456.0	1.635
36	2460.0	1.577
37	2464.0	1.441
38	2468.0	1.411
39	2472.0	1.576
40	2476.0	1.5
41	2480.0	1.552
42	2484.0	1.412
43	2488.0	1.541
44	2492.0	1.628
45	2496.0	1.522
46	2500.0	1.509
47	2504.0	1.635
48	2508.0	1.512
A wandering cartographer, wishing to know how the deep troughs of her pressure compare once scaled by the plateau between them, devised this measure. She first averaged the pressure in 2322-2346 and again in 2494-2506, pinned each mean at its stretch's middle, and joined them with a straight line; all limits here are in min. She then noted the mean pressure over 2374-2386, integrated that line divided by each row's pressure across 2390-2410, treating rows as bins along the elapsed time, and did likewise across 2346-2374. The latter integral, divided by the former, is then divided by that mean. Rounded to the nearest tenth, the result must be 0.9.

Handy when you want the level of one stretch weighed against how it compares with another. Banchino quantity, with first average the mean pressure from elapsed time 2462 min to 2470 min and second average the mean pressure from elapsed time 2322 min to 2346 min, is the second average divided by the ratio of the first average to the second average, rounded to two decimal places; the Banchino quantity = 1.79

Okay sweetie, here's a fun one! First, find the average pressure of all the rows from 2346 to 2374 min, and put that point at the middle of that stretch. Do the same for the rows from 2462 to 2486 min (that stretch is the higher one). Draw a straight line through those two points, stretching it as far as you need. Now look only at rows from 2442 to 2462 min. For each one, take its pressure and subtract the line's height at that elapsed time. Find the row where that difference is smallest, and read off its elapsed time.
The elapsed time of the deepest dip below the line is 2444.0 min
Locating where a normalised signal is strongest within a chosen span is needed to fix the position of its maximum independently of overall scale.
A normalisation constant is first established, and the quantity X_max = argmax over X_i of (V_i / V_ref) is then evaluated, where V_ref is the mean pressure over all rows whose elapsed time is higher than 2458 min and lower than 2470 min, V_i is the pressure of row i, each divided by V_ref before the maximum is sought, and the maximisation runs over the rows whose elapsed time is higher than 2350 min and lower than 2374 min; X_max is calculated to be 2352.0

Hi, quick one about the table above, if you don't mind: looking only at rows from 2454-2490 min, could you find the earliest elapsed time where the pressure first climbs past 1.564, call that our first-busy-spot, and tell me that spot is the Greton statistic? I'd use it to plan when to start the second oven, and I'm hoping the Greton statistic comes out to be 2456.0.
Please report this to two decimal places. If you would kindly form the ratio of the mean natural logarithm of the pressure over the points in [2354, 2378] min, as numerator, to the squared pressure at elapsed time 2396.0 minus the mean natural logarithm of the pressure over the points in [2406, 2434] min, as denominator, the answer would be 0.23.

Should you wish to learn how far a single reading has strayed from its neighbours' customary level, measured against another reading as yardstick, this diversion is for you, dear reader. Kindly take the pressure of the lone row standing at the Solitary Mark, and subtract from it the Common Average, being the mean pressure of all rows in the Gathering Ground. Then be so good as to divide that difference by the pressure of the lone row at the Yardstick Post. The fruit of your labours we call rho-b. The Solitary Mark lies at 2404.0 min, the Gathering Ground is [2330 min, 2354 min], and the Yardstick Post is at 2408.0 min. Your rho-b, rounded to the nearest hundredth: -0.10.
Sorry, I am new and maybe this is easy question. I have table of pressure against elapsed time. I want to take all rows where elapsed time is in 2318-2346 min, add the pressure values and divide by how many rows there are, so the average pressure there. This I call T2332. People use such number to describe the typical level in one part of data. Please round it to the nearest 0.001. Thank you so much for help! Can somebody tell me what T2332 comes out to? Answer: 1.596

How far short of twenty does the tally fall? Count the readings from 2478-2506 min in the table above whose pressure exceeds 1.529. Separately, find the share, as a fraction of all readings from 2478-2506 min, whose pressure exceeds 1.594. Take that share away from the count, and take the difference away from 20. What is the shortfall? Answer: 16.3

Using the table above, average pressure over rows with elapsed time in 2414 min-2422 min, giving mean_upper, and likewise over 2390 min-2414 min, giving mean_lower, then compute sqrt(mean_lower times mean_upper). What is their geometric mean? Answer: 1.50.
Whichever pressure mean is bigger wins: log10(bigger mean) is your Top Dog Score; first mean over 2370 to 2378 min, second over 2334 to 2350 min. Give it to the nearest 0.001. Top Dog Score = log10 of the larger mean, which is 0.205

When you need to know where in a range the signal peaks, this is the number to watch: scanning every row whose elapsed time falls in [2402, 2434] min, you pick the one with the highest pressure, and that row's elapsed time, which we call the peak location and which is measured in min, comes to 2432.0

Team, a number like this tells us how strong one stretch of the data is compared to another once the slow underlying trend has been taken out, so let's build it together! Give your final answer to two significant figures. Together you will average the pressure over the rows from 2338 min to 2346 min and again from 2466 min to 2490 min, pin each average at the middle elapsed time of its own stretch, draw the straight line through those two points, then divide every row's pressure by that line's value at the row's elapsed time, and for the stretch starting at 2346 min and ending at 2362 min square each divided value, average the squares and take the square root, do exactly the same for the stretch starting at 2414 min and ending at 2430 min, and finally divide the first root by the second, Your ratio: 0.95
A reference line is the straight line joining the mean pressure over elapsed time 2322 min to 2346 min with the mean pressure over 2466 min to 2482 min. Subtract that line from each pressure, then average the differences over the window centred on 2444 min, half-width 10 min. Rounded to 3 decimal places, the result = 0.031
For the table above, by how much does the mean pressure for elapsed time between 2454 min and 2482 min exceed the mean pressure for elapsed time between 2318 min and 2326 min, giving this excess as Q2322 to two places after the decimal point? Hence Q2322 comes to -0.10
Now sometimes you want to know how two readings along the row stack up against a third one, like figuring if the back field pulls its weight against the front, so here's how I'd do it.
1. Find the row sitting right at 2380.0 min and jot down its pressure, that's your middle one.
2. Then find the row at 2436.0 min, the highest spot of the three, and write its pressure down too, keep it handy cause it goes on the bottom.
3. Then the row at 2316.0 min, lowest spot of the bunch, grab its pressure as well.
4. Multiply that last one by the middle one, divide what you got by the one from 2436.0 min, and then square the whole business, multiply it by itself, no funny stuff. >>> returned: 1.6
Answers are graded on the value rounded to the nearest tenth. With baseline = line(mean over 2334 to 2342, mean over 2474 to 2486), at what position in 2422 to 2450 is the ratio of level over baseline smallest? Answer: 2444.0 min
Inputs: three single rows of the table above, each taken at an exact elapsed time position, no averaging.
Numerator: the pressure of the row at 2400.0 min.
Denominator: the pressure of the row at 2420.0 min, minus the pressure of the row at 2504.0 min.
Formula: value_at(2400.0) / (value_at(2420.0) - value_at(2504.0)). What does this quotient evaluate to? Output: -14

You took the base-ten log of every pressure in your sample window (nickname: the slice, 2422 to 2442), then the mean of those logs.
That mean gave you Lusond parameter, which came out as 0.206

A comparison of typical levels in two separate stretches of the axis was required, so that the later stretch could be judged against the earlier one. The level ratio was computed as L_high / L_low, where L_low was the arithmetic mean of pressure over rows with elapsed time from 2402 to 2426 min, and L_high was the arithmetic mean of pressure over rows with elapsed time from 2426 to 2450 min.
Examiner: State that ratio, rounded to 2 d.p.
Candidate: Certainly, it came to 1.05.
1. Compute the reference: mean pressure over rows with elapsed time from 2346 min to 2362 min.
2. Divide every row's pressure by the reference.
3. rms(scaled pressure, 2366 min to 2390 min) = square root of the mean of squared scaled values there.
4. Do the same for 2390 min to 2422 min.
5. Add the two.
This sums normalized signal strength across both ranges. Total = 2.03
